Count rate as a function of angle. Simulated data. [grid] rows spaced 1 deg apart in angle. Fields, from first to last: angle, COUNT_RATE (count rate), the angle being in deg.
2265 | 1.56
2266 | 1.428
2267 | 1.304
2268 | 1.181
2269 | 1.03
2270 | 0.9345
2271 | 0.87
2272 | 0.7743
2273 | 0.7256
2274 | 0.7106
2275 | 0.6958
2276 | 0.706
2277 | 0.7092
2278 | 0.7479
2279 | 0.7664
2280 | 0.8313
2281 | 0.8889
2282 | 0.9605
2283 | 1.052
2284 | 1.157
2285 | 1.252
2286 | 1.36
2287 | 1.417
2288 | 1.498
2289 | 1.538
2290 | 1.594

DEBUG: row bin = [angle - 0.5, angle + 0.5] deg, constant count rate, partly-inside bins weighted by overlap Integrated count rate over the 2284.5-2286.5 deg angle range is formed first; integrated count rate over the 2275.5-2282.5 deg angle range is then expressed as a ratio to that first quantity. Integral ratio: 2.1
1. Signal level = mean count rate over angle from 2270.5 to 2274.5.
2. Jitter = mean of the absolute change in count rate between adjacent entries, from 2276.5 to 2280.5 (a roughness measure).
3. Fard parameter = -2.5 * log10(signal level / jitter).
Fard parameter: -3.19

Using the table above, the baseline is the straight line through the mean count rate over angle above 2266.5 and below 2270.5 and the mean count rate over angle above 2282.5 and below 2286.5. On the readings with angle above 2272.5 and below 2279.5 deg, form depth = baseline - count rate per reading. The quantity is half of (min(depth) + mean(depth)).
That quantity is 0.42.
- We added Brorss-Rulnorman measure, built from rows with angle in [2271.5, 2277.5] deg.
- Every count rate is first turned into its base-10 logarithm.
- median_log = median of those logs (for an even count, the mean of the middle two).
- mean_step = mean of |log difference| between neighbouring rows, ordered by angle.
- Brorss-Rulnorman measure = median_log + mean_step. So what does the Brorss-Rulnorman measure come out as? -0.14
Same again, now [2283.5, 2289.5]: 0.17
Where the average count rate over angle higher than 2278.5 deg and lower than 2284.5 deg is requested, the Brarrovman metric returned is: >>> 0.94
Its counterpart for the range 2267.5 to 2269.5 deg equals 1.11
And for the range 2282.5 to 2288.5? 1.29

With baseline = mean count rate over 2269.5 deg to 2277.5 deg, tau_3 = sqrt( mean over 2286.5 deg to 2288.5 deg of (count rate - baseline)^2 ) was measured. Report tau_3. 0.7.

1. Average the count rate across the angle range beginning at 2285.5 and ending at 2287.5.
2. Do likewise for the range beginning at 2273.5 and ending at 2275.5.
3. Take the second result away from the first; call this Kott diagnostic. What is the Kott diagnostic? 0.7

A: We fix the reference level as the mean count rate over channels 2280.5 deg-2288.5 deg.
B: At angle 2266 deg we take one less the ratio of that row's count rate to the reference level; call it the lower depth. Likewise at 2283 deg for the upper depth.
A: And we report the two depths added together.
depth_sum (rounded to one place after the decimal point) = -0.1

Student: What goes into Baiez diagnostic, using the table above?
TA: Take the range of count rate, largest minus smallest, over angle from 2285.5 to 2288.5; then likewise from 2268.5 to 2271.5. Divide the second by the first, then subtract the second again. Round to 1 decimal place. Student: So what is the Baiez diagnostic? 1.0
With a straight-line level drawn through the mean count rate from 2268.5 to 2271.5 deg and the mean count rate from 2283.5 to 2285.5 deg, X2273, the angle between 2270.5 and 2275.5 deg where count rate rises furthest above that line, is 2271 deg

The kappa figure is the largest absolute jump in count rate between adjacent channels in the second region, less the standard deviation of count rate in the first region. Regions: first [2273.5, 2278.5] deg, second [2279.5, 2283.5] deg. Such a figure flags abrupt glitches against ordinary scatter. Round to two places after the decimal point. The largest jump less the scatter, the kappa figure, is 0.07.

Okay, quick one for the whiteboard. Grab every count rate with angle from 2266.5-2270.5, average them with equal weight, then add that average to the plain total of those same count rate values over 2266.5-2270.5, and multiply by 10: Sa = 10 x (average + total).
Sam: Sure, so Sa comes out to 56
